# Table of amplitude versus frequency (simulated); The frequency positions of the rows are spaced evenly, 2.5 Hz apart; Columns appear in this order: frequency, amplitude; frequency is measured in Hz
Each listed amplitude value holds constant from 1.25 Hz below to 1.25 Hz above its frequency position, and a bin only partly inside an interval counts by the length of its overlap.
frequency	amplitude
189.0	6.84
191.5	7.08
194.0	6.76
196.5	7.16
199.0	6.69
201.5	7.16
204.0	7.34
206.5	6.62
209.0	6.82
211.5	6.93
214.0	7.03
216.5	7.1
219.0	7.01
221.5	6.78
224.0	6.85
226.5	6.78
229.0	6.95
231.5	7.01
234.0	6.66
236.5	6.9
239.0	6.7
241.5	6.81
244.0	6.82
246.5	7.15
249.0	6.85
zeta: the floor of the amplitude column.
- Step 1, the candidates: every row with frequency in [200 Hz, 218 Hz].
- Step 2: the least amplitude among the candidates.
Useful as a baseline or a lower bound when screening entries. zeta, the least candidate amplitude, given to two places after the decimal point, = 6.62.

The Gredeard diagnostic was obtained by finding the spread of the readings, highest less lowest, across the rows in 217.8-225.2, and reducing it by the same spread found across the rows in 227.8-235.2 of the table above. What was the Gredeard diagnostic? -0.1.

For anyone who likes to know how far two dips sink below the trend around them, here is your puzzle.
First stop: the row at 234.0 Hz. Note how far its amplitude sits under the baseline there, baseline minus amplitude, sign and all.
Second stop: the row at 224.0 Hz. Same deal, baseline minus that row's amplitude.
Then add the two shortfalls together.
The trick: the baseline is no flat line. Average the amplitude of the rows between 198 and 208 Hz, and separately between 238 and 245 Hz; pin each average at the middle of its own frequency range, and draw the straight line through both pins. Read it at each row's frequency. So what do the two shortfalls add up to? 0.16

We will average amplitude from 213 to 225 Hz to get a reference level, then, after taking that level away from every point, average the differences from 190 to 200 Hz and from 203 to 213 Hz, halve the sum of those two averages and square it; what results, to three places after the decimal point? 0.001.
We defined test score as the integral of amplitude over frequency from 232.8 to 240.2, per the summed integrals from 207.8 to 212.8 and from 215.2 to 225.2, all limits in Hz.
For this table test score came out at 0.5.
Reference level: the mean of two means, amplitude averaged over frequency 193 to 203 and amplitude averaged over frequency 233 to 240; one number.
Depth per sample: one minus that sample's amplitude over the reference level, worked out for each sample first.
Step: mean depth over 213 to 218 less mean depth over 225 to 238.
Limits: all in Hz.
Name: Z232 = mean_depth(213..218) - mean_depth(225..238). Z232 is -0.030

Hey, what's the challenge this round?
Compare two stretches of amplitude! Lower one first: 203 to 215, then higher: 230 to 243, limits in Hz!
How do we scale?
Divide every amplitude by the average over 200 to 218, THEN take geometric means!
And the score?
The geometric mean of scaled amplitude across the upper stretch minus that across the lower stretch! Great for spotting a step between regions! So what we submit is -0.018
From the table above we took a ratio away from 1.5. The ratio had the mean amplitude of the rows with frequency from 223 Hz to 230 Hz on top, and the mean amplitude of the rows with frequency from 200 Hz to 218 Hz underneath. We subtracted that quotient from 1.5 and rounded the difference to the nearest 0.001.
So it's 0.520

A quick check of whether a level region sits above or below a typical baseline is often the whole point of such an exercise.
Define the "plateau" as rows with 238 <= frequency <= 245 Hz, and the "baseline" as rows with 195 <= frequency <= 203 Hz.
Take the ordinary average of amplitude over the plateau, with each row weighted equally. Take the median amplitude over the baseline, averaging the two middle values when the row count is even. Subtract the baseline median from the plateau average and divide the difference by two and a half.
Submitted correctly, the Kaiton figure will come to -0.153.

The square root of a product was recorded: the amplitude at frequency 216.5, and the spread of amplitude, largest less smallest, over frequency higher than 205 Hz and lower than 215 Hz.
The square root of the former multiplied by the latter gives 1.71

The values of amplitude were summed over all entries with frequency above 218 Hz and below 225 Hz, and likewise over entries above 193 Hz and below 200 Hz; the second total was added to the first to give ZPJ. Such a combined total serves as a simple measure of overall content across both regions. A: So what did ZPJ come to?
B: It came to 41.25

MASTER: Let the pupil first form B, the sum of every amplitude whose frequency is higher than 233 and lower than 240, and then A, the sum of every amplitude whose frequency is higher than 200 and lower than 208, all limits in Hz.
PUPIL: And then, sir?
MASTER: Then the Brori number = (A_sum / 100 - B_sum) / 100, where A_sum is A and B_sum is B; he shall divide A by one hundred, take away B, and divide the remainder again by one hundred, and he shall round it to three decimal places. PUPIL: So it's -0.200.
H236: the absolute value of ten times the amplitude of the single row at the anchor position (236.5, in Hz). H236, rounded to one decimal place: 69.0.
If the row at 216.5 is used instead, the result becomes 71.0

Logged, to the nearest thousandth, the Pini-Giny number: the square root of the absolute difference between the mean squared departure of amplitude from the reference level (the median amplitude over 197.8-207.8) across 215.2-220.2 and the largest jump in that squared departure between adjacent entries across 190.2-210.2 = 0.313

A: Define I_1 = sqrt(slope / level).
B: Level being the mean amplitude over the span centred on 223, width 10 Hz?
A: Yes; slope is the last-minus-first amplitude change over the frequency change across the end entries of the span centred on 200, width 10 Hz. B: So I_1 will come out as 0.0592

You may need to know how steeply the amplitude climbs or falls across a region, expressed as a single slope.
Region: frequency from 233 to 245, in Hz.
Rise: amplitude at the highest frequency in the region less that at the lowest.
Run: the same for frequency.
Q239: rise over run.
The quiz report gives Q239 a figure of 0.016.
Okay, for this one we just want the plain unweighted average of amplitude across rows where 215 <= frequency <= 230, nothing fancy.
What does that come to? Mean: 6.91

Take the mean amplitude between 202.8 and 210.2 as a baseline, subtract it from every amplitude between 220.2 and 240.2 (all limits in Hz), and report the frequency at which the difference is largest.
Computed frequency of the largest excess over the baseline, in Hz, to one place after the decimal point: 231.5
